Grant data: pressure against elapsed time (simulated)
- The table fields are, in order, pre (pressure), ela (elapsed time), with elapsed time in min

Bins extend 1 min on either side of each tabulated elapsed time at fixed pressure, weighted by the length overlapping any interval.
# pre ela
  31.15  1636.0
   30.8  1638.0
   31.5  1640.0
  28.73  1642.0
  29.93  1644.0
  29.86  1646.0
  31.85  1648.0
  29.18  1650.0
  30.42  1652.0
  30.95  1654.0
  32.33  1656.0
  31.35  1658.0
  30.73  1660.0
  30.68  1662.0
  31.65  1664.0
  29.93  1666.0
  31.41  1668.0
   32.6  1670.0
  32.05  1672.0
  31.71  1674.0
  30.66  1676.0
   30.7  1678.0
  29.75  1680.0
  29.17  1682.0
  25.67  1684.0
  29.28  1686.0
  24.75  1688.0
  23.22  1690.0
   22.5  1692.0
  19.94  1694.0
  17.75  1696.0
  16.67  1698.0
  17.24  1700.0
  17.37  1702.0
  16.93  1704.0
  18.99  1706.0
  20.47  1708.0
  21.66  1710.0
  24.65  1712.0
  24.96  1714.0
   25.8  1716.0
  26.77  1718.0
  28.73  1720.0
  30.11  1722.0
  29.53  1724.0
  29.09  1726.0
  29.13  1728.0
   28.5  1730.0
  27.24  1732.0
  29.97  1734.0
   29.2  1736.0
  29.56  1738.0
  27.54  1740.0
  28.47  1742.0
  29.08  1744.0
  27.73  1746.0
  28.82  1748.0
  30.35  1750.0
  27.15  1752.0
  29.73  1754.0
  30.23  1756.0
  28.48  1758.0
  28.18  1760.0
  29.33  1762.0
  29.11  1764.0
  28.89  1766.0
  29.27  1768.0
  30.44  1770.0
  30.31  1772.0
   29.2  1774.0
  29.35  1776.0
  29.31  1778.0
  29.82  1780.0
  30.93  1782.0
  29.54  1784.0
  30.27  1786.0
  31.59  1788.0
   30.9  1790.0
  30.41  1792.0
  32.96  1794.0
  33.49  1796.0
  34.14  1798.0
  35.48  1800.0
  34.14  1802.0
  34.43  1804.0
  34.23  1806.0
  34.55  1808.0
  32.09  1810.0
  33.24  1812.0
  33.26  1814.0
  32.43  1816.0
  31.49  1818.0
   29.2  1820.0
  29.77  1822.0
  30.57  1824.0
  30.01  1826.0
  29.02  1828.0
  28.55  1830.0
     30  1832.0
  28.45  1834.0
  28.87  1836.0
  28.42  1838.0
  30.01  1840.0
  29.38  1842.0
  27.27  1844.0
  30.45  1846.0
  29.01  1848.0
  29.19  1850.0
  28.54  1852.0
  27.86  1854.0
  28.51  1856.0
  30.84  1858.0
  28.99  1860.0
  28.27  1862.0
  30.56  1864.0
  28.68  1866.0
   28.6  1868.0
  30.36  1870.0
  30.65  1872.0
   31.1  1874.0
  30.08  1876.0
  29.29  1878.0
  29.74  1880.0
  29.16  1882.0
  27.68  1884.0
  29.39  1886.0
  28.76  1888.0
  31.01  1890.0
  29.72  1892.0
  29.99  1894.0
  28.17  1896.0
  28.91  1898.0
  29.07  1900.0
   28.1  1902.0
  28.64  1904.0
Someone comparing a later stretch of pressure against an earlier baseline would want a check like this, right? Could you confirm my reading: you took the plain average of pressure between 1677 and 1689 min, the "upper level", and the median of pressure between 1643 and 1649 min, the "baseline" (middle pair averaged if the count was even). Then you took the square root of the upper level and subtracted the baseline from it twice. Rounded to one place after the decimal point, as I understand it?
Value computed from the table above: -54.5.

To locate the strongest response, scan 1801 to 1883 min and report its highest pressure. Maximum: 34.55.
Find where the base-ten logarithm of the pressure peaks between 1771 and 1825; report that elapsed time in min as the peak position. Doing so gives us 1800.0 min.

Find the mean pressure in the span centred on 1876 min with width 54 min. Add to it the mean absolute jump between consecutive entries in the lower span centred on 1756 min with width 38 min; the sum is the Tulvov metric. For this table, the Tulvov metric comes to 30.4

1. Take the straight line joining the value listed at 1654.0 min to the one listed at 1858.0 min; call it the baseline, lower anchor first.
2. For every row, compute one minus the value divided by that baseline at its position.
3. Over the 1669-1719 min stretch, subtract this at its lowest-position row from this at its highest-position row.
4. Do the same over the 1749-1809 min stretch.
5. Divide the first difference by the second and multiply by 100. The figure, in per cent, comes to -137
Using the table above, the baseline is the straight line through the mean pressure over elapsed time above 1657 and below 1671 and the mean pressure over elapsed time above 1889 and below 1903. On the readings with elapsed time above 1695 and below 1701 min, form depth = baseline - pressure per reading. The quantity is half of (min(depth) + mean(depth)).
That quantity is 13.4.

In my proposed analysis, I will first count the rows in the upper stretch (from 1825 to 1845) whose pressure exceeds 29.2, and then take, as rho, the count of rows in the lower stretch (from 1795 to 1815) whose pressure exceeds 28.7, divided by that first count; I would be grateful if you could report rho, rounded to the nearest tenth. 2.5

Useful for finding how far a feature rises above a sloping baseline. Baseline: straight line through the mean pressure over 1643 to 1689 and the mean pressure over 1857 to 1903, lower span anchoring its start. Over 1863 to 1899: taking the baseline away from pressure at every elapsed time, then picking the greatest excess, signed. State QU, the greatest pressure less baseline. 1.6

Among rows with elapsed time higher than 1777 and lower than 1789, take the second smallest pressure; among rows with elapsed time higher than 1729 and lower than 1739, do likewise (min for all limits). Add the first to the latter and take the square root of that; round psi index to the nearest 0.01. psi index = 7.62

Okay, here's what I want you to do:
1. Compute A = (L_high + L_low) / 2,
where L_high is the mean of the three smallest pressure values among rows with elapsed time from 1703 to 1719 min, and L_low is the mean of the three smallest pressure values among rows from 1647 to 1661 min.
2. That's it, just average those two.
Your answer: 24.5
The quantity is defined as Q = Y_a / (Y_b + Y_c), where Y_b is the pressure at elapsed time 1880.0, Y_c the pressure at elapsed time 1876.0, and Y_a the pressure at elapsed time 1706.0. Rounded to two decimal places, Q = 0.32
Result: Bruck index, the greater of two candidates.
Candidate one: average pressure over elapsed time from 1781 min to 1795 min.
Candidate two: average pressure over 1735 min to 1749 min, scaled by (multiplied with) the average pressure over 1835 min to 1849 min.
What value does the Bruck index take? 832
